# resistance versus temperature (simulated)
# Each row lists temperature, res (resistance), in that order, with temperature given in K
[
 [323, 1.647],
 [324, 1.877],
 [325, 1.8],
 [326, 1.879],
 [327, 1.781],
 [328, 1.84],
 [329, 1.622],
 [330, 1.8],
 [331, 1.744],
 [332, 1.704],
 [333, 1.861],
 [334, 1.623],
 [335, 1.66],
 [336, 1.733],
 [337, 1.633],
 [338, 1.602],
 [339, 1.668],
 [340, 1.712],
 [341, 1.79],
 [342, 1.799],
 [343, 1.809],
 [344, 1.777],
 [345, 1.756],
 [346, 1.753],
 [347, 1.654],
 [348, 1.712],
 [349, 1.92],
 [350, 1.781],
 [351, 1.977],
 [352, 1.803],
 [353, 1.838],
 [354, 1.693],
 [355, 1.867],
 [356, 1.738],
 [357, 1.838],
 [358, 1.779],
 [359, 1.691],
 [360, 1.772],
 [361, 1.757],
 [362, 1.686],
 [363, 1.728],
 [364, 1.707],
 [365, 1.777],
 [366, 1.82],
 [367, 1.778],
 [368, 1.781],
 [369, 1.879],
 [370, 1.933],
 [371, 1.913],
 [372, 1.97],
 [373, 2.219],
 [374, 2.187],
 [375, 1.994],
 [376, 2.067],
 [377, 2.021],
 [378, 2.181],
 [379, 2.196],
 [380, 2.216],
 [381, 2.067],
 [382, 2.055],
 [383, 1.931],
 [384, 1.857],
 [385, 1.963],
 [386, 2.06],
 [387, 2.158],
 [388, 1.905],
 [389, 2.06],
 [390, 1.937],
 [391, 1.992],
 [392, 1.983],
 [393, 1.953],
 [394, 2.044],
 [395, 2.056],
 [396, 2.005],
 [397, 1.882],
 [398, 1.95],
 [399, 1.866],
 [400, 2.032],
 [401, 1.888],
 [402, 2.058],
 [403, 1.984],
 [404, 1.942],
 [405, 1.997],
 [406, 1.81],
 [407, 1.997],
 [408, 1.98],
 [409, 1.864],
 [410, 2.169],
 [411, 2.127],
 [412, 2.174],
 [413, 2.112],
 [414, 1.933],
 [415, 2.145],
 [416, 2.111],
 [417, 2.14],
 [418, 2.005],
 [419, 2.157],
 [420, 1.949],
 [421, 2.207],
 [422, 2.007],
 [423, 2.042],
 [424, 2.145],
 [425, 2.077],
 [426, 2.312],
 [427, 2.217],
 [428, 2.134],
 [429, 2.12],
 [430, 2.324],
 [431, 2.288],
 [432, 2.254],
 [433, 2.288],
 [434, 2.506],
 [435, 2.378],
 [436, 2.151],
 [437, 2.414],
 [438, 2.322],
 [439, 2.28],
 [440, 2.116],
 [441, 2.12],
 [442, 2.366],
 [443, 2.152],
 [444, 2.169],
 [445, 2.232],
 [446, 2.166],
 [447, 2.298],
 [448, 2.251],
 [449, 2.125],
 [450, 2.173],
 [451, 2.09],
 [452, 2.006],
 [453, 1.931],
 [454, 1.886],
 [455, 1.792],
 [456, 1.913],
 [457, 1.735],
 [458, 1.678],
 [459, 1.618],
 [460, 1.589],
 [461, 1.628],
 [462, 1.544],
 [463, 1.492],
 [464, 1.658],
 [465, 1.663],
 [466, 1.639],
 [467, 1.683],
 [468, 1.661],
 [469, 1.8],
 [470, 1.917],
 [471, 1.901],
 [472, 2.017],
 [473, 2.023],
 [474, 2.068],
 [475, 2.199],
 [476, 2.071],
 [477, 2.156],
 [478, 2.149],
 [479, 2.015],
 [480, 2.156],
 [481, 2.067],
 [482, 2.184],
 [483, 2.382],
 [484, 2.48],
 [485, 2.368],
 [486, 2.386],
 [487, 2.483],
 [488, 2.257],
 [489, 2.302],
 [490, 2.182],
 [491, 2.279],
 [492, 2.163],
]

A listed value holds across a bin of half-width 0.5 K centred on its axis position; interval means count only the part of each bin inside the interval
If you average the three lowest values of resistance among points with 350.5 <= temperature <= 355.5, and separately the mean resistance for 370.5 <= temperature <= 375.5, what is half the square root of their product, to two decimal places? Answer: 0.96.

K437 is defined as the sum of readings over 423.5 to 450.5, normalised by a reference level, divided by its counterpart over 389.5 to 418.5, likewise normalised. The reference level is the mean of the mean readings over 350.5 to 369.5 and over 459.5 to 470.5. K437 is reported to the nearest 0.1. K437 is 1.0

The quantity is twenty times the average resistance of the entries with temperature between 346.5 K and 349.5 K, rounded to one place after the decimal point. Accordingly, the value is 35.2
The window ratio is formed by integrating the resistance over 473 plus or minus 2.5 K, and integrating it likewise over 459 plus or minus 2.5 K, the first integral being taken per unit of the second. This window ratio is 1.24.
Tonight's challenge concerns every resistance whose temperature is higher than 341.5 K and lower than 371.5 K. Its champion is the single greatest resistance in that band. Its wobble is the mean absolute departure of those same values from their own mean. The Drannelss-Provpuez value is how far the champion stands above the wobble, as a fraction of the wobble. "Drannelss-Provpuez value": 32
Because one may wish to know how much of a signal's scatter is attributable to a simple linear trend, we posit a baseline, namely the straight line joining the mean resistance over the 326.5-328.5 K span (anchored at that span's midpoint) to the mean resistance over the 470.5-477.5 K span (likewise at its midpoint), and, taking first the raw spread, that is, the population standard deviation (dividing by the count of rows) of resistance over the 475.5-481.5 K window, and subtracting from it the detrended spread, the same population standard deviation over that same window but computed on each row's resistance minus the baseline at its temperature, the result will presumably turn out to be -0.0005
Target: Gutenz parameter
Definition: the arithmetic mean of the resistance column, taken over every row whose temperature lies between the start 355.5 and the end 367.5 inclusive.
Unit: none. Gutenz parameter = 1.76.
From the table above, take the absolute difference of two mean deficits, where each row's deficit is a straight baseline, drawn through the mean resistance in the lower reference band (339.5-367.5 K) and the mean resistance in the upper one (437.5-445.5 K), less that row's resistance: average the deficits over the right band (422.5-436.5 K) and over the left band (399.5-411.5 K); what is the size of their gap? 0.123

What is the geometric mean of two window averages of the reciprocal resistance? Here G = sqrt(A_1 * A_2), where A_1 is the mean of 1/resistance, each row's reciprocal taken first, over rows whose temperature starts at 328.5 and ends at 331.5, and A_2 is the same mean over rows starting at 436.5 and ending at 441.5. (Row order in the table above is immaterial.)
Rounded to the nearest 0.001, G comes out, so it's 0.509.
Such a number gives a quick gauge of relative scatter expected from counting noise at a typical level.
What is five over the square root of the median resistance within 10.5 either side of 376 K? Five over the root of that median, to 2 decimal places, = 3.54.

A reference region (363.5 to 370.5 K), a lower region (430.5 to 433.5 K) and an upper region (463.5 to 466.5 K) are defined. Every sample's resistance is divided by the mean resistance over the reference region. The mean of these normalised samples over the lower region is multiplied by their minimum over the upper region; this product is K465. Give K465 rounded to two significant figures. 1.1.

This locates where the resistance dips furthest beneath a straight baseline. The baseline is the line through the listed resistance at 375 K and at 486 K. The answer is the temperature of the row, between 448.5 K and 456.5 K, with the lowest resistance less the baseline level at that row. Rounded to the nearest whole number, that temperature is 455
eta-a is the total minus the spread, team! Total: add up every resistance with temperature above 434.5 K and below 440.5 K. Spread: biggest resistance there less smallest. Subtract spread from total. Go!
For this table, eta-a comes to 13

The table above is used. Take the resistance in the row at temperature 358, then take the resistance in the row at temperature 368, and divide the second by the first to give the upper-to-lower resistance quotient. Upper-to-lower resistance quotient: 1.00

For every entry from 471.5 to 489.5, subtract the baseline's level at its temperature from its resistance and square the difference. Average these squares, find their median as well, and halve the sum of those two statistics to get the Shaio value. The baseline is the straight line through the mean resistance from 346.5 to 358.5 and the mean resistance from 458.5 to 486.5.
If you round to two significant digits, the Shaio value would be 0.066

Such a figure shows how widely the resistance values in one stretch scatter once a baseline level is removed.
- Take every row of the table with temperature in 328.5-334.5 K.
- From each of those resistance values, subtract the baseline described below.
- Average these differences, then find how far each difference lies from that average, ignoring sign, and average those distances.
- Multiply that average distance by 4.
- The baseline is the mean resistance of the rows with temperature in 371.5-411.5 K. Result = 0.30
